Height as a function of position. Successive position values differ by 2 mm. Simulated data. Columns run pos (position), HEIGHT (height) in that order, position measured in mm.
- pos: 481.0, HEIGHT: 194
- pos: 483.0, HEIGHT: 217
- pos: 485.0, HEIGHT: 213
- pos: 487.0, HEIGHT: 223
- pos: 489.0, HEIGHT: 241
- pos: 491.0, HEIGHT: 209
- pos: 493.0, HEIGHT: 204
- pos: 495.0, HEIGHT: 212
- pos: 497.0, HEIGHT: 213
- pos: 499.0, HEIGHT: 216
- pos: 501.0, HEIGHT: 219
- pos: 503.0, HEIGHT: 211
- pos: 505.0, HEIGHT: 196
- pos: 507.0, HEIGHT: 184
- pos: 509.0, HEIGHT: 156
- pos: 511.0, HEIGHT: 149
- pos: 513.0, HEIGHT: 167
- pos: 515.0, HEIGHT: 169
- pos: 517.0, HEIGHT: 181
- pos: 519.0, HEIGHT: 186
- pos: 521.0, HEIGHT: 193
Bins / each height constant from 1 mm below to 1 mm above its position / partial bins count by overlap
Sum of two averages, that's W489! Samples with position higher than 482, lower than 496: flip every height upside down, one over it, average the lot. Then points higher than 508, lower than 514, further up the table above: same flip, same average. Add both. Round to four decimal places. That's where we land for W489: 0.0110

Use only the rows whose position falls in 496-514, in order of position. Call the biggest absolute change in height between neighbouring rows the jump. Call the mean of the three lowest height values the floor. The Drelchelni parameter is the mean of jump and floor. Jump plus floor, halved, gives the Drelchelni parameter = 93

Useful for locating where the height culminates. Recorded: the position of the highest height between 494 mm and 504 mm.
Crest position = 501.0 mm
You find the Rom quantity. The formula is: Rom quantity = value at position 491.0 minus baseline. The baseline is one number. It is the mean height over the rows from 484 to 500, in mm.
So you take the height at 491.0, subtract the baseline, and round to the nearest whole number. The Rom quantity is -7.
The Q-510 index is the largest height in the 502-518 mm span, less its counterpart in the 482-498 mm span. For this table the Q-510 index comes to -30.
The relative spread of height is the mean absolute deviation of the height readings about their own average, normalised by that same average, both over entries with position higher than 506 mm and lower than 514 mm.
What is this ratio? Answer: 0.070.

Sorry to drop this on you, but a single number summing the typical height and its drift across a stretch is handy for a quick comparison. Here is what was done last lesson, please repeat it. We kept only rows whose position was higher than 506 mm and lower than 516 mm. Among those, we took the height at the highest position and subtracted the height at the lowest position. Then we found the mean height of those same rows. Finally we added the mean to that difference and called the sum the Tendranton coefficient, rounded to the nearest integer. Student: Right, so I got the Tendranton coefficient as 150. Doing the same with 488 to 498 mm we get 188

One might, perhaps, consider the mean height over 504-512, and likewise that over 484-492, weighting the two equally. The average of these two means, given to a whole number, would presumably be 196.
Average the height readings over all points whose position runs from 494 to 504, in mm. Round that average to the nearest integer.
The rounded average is 214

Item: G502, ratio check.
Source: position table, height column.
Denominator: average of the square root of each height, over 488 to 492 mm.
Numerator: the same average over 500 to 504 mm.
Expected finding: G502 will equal 0.98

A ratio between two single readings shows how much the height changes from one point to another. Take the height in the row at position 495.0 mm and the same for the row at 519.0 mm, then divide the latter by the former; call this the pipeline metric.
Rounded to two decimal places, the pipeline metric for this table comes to 0.88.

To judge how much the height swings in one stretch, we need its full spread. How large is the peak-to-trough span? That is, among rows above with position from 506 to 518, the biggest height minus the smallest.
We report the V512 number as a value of 35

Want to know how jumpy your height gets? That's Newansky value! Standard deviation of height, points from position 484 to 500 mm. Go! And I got 11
